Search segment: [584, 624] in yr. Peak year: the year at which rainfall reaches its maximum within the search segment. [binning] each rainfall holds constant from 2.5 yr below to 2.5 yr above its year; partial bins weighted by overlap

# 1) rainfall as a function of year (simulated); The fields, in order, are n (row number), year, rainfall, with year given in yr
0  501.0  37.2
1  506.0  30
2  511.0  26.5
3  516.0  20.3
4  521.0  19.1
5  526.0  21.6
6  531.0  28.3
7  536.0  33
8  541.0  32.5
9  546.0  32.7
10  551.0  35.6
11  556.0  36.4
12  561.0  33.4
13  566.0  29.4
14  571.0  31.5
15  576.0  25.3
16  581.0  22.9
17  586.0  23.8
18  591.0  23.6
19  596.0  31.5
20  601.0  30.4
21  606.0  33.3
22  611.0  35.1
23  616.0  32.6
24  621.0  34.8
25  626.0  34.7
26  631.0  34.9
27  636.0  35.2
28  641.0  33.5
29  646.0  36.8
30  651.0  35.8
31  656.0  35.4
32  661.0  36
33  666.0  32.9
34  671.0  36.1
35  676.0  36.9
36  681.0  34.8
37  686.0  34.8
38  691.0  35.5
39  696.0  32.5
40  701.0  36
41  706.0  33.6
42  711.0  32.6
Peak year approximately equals 611.0 yr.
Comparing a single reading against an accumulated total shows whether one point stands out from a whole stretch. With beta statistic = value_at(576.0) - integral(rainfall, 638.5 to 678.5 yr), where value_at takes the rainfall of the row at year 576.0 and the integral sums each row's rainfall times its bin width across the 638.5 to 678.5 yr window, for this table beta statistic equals -1392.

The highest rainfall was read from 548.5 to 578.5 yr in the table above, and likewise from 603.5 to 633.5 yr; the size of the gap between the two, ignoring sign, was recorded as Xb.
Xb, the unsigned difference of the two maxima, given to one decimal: 1.3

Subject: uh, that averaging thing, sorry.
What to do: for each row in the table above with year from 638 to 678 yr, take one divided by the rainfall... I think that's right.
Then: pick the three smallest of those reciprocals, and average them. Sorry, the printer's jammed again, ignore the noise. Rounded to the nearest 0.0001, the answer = 0.0273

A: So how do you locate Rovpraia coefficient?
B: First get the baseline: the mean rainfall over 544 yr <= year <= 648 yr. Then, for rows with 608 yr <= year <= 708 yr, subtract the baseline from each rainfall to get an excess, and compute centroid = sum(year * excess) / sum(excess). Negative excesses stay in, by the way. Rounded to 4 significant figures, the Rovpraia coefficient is 659.0 yr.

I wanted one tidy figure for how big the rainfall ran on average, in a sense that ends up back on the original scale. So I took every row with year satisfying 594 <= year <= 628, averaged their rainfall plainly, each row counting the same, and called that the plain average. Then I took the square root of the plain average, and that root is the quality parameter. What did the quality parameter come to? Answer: 5.76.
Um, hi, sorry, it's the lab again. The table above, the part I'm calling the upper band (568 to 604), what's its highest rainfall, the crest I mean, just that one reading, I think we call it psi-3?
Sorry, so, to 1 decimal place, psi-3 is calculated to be 31.5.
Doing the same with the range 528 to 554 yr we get 35.6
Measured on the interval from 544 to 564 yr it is 36.4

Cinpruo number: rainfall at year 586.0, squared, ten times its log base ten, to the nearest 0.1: 27.5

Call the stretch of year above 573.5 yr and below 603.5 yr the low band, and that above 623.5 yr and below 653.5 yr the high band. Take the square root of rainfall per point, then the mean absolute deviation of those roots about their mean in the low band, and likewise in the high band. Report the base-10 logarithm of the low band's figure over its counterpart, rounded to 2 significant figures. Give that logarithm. 0.66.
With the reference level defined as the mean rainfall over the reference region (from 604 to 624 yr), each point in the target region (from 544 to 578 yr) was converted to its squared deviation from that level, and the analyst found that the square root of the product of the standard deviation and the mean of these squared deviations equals 20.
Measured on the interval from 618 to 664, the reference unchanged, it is 2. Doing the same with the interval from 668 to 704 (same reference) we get 3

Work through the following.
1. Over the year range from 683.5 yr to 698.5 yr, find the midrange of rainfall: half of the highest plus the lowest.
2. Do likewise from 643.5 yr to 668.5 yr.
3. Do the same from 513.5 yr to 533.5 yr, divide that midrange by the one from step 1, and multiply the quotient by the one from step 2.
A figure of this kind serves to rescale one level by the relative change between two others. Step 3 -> 24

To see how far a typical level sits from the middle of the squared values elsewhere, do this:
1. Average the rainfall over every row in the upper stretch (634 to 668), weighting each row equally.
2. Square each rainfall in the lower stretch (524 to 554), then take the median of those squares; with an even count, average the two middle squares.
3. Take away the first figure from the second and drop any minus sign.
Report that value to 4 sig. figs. 1028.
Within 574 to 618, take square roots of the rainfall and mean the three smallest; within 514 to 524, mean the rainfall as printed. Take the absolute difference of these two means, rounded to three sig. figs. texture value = 14.9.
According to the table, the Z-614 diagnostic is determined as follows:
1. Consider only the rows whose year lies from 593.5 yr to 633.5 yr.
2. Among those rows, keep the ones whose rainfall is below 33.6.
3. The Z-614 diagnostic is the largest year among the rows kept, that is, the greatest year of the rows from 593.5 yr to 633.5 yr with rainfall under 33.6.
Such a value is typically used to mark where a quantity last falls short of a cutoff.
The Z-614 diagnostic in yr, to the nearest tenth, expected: 616.0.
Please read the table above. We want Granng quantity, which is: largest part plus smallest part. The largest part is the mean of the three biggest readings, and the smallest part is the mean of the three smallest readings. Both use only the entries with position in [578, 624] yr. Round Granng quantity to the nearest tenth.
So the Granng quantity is 57.8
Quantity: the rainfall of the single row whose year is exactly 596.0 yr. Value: 31.5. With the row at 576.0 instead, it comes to 25.3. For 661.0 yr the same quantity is 36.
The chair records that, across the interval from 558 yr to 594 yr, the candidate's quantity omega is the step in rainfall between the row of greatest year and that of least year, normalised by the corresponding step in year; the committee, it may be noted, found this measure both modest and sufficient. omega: -0.33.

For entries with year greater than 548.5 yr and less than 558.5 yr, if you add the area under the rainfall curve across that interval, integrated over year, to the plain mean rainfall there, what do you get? 396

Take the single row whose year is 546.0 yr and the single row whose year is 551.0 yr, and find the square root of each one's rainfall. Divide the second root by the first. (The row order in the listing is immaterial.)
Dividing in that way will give 1.04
